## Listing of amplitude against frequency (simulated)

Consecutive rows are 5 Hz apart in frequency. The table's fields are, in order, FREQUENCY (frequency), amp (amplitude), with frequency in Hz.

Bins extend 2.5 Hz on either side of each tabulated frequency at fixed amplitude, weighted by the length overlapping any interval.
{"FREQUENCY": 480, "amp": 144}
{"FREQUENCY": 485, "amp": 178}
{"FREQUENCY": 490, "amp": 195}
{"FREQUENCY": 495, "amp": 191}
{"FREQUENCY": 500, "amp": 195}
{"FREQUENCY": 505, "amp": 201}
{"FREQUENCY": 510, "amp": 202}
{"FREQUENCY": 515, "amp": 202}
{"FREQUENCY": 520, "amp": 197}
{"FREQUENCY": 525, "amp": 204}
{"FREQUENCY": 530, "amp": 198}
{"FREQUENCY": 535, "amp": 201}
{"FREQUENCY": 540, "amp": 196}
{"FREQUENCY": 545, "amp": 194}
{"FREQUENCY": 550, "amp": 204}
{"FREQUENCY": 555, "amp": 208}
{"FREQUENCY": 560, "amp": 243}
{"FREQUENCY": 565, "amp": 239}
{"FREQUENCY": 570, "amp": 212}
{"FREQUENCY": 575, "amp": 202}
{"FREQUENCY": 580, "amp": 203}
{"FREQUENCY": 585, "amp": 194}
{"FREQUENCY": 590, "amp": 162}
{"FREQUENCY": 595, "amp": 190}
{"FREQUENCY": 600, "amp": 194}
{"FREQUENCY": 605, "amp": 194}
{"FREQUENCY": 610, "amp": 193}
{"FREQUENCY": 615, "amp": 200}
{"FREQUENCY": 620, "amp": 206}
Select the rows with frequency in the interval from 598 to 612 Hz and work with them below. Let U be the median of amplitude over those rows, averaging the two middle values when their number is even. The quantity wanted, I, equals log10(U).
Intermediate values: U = 194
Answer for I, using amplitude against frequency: 2.288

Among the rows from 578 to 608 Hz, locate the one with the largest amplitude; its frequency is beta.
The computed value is 580 Hz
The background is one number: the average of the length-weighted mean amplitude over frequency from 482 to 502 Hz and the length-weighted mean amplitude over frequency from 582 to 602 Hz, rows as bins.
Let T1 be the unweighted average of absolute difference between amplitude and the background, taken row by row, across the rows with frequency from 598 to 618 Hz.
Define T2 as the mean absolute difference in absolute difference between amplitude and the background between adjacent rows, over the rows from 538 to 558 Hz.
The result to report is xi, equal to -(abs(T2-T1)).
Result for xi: -3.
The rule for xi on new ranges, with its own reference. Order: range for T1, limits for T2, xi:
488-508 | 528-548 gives -5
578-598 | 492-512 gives -9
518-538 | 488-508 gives -8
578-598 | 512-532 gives -7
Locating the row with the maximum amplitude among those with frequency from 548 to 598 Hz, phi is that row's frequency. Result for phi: 560 Hz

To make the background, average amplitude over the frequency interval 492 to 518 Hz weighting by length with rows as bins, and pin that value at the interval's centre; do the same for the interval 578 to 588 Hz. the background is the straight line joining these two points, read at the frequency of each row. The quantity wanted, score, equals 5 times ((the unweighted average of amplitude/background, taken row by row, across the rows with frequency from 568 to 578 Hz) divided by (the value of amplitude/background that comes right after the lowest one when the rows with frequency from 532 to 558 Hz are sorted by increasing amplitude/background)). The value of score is 5.3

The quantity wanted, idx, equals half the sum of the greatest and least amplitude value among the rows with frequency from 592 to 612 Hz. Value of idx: 192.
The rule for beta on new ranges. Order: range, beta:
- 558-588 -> 560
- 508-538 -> 525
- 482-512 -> 510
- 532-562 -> 560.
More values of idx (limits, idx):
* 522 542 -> 200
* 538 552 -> 199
